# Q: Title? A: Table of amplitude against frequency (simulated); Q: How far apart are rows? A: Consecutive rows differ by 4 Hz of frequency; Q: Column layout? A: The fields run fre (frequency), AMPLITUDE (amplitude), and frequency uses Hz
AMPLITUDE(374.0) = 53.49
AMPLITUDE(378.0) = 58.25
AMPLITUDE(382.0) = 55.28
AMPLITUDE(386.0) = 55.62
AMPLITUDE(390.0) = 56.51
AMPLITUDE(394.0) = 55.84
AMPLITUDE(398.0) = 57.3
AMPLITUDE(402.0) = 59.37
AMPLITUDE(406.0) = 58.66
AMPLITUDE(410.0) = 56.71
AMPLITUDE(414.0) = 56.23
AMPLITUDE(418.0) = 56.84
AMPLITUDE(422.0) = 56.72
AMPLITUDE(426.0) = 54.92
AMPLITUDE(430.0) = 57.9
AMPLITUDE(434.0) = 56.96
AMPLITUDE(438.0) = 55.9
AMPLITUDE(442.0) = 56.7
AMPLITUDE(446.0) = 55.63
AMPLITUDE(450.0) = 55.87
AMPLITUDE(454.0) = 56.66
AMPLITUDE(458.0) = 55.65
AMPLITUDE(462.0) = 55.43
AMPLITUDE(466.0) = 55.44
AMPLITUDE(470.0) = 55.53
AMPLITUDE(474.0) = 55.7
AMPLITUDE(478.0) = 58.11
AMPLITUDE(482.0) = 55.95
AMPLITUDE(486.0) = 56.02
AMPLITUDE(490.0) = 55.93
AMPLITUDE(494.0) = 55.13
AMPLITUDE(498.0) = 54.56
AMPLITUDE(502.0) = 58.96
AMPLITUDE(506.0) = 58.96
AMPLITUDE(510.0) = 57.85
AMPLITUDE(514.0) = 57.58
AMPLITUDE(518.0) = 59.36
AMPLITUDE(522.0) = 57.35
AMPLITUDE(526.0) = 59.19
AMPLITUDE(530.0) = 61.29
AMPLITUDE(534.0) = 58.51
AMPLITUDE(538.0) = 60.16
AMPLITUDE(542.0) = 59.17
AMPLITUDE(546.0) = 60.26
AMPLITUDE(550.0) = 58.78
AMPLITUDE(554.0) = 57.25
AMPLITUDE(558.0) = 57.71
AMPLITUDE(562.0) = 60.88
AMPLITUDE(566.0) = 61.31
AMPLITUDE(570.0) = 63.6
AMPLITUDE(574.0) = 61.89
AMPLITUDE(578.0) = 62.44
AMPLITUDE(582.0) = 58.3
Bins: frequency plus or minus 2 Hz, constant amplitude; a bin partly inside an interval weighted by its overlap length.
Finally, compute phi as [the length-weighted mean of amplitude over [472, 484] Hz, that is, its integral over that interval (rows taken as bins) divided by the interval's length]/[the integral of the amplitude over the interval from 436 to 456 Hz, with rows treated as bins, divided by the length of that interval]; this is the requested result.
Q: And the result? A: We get 1.01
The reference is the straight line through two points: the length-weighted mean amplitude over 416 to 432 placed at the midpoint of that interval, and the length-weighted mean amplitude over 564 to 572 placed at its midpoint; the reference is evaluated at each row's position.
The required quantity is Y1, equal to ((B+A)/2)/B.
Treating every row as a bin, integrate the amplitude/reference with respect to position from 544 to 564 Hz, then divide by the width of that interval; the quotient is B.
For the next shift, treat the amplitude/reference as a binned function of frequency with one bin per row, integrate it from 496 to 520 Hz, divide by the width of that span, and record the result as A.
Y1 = 1.01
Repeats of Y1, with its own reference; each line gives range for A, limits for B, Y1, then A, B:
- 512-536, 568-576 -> 0.98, 0.97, 1.00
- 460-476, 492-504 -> 1.00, 0.95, 0.94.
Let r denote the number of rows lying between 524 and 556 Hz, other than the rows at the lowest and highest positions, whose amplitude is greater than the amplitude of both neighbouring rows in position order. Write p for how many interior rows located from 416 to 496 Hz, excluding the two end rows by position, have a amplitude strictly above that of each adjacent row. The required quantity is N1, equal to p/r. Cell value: 1.7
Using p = 5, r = 3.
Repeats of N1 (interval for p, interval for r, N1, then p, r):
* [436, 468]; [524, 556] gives 0.7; 2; 3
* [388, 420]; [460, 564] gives 0.2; 1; 6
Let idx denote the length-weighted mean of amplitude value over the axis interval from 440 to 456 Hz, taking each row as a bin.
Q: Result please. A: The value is 56.2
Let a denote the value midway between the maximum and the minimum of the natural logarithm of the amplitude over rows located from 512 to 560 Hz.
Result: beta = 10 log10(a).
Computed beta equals 6.108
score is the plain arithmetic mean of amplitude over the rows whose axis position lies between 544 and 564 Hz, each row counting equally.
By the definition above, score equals 59.0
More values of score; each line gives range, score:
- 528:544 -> 59.8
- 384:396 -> 56.0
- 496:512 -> 57.6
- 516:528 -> 58.6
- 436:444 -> 56.3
